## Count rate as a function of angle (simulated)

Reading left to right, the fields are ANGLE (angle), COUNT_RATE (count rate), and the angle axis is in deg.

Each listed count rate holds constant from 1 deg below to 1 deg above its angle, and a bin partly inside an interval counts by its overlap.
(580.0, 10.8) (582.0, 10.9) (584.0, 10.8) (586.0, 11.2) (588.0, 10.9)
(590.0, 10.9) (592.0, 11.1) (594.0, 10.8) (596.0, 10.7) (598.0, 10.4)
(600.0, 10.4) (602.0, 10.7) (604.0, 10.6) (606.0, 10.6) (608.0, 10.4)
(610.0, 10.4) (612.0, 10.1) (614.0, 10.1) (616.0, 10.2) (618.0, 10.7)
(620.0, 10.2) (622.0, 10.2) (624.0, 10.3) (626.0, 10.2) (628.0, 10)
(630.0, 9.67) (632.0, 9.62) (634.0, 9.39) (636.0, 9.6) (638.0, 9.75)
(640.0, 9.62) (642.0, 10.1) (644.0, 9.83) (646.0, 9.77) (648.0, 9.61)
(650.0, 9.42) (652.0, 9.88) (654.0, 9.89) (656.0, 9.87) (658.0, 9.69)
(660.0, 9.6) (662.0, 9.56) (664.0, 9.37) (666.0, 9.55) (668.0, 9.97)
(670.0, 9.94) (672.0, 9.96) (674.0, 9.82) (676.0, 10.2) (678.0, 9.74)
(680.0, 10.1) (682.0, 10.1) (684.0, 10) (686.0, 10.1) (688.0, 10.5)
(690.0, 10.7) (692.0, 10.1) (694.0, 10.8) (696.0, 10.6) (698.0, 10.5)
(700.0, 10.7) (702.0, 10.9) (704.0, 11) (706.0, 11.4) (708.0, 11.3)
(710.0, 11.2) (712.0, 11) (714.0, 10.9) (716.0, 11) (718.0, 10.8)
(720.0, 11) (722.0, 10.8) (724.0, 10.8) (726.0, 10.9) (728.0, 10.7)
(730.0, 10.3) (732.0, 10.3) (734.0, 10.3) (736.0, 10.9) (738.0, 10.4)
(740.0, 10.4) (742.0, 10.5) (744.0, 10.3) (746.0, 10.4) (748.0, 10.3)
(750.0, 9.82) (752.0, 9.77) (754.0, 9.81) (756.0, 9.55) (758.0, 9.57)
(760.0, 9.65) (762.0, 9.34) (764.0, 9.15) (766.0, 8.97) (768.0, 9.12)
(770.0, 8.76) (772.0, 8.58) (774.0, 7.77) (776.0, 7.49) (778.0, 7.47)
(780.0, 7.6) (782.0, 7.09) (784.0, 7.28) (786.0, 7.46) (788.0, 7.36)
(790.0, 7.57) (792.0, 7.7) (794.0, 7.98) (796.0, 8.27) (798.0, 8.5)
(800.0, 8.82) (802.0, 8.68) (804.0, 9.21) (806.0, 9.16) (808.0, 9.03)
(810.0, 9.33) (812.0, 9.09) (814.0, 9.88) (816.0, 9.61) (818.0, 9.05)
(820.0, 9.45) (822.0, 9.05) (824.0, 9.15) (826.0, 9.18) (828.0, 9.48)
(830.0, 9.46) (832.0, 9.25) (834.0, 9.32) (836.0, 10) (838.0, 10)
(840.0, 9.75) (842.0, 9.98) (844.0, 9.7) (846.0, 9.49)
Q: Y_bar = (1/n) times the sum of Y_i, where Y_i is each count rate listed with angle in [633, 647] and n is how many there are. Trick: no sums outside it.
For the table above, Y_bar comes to 9.7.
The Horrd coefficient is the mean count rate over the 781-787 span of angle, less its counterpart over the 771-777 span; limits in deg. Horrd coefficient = -0.7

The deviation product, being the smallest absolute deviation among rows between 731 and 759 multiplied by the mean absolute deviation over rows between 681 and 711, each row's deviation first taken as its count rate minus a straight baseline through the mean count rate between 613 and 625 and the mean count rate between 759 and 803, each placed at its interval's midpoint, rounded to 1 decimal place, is 1.4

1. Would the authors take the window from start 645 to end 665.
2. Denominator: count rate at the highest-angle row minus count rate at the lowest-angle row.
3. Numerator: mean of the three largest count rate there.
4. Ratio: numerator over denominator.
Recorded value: -25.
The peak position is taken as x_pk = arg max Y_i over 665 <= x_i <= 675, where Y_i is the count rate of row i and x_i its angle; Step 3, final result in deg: 668.0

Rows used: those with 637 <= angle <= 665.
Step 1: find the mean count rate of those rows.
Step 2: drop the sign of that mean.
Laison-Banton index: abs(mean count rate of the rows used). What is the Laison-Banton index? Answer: 9.7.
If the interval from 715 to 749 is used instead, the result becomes 10.6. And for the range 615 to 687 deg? 9.9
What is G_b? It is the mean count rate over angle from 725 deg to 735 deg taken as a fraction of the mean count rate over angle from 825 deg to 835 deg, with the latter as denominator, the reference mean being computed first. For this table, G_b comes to 1.12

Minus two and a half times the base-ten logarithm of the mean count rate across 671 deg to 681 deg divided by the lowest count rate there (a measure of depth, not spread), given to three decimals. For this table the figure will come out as -0.025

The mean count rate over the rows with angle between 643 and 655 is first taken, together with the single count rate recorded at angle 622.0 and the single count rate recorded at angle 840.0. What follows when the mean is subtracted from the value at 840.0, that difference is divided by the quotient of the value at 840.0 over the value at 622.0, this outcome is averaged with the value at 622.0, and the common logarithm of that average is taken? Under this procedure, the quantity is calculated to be 0.708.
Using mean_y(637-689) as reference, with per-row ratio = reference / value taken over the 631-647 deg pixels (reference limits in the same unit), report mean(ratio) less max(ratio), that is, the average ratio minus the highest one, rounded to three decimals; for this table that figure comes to -0.034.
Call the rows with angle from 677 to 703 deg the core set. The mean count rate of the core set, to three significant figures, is 10.4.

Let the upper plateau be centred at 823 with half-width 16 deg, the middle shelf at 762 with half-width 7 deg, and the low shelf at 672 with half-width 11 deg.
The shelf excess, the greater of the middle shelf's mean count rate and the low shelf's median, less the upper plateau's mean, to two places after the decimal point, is 0.54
